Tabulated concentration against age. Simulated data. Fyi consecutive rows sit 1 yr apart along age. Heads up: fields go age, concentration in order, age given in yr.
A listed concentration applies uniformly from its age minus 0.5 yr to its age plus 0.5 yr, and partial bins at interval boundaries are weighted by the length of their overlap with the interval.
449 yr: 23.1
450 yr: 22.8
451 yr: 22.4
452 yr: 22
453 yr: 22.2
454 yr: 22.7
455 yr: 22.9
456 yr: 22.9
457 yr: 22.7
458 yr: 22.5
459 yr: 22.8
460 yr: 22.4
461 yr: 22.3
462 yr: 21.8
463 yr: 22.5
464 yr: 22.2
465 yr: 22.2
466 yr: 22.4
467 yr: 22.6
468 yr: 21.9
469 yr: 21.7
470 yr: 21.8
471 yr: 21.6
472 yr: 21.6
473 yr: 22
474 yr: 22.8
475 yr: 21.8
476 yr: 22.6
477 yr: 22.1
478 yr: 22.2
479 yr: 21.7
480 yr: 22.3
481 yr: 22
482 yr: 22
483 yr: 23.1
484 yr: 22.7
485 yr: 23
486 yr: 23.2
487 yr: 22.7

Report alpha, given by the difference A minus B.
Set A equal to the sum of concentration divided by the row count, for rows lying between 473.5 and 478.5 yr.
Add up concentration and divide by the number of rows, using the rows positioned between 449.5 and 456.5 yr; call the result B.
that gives -0.26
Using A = 22.3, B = 22.6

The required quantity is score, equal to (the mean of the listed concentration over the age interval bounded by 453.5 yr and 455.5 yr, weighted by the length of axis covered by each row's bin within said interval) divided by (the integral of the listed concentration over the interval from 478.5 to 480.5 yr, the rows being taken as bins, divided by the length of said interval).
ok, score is 1.04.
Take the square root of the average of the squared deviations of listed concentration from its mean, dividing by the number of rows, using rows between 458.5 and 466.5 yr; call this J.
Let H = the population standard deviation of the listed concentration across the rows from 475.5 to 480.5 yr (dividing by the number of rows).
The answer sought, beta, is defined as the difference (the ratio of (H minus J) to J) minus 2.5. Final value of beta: -2.4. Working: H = 0.29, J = 0.268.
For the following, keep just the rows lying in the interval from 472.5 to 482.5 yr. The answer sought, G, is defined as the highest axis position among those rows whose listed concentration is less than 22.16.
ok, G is 482 yr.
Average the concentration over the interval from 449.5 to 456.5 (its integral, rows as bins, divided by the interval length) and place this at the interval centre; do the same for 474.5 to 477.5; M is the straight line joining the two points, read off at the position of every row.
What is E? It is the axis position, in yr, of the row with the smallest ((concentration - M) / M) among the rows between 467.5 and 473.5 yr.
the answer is 471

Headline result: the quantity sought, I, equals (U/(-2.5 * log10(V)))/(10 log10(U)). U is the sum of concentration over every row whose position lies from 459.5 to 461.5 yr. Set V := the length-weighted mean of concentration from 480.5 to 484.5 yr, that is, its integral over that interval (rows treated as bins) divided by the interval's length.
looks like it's -0.80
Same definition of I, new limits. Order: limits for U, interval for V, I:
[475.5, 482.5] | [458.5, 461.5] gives -2.09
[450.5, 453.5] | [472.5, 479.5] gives -1.09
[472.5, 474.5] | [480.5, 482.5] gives -0.81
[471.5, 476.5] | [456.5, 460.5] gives -1.60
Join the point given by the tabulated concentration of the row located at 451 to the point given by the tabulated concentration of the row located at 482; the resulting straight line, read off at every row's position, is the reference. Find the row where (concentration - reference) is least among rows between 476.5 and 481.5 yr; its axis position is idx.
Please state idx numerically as 479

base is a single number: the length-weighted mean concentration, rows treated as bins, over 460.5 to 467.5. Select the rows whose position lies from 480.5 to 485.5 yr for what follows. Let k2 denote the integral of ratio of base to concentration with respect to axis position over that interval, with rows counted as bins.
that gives 4.9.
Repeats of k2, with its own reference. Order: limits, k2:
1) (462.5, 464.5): 2.0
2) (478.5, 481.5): 3.0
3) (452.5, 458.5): 5.9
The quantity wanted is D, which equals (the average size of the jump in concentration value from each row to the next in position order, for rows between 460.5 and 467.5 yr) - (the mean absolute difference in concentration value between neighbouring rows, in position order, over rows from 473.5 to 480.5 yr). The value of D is -0.27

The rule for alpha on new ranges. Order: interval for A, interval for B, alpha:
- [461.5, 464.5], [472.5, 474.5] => -0.23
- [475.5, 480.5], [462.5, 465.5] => -0.12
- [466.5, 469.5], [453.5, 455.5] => -0.73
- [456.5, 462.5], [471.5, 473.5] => 0.62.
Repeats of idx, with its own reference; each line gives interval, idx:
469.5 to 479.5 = 471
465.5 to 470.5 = 469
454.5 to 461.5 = 461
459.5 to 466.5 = 462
